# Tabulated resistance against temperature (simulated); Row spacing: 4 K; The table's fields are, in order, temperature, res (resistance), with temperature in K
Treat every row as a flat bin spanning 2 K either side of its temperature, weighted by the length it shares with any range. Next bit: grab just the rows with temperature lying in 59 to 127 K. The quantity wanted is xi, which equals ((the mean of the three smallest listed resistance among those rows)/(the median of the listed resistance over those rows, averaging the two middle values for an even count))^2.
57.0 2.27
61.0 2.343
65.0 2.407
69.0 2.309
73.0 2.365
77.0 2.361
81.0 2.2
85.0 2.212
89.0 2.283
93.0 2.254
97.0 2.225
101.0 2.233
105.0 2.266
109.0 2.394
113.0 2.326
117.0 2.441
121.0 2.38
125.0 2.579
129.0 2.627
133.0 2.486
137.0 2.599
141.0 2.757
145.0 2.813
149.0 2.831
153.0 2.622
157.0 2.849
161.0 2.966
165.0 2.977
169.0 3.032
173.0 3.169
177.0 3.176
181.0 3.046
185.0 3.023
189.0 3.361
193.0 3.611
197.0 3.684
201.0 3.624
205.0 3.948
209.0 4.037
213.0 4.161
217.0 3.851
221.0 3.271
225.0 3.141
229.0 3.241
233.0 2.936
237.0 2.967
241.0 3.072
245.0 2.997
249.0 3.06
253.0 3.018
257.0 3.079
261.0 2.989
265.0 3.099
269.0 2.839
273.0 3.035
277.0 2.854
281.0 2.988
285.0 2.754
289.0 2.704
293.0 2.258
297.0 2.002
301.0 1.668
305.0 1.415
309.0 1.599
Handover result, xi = 0.905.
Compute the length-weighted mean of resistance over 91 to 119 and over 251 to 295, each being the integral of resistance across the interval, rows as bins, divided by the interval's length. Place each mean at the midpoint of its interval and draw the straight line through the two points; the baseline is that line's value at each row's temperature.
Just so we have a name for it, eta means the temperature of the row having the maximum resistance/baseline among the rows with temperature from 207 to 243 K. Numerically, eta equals 213.0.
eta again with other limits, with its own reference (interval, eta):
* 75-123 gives 77.0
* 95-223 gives 213.0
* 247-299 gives 249.0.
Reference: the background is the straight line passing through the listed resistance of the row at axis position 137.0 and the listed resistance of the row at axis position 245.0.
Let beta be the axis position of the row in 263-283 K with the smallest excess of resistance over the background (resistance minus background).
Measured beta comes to 277.0 K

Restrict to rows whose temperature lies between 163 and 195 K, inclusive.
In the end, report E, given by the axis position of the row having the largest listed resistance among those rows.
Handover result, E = 193.0 K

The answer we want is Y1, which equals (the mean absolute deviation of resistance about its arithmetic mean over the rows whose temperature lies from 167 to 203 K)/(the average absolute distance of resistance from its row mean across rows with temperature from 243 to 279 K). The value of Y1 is 3.5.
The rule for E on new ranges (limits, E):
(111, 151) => 149.0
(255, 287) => 265.0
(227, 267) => 229.0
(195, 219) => 213.0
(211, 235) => 213.0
